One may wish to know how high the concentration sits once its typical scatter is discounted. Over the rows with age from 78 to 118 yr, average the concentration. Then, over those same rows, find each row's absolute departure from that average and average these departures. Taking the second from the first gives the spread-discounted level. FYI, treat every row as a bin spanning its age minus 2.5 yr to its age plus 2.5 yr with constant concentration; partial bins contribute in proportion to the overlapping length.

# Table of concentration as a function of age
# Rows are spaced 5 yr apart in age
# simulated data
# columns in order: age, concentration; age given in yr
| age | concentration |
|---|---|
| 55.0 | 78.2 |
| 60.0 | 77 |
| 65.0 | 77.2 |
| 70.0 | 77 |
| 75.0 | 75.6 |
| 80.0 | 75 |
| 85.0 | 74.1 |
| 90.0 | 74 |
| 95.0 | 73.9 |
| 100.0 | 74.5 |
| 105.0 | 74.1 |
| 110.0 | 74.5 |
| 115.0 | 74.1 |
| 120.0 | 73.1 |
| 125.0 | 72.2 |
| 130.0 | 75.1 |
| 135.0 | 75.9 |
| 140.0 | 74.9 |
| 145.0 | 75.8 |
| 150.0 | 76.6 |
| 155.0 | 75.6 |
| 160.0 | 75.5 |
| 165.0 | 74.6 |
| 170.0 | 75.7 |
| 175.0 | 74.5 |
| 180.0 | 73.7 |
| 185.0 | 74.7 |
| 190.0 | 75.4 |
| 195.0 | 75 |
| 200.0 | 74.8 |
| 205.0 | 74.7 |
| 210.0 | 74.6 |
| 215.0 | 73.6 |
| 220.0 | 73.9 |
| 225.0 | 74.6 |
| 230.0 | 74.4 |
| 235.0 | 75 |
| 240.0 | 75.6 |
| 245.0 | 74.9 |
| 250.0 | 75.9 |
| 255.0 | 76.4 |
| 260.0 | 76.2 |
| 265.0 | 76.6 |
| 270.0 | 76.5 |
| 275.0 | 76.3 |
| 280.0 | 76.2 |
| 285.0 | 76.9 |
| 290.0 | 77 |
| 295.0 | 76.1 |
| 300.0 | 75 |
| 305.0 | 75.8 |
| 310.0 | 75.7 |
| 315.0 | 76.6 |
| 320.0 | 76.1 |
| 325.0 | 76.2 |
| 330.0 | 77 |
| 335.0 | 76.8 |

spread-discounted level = 74.0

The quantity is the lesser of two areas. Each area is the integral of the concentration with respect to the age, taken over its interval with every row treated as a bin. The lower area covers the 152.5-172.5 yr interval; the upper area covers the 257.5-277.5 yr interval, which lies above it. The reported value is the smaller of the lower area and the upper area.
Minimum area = 1507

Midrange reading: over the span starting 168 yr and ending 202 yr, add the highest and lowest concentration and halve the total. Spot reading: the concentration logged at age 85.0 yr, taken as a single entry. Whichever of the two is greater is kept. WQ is 74.7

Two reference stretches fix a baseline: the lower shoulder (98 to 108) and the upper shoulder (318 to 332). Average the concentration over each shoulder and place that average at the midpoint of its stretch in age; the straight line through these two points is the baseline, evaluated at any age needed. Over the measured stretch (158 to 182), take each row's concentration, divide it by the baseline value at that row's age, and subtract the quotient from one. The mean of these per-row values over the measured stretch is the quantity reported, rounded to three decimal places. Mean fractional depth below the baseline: 0.002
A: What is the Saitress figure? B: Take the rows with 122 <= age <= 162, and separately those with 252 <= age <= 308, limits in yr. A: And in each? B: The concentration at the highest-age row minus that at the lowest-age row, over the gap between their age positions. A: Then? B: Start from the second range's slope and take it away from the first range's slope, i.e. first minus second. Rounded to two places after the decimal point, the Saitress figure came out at 0.11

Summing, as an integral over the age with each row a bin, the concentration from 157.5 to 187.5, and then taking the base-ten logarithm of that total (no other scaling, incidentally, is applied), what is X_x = 3.35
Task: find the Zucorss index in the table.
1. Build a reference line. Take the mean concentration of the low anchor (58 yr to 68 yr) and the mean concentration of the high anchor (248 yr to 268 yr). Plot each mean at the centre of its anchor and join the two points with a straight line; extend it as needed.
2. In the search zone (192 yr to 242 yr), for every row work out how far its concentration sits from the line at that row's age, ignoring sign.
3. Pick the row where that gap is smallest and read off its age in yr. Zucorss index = 240.0 yr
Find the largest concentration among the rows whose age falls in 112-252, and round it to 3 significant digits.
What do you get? 76.6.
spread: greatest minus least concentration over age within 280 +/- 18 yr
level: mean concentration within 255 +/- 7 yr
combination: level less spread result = 75.3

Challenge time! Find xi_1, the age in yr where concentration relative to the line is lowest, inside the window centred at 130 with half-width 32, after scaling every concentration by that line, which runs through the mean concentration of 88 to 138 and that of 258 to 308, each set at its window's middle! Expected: 125.0 yr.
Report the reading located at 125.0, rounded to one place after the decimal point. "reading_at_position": 72.2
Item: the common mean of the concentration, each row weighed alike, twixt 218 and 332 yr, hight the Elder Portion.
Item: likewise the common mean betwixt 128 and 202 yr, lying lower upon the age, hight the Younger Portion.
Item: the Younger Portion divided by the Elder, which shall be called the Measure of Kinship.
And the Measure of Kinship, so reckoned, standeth 0.99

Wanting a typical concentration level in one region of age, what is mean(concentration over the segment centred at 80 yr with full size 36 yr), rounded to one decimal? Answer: 75.3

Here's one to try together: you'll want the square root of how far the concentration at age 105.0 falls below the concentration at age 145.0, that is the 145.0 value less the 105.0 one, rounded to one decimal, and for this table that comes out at 1.3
